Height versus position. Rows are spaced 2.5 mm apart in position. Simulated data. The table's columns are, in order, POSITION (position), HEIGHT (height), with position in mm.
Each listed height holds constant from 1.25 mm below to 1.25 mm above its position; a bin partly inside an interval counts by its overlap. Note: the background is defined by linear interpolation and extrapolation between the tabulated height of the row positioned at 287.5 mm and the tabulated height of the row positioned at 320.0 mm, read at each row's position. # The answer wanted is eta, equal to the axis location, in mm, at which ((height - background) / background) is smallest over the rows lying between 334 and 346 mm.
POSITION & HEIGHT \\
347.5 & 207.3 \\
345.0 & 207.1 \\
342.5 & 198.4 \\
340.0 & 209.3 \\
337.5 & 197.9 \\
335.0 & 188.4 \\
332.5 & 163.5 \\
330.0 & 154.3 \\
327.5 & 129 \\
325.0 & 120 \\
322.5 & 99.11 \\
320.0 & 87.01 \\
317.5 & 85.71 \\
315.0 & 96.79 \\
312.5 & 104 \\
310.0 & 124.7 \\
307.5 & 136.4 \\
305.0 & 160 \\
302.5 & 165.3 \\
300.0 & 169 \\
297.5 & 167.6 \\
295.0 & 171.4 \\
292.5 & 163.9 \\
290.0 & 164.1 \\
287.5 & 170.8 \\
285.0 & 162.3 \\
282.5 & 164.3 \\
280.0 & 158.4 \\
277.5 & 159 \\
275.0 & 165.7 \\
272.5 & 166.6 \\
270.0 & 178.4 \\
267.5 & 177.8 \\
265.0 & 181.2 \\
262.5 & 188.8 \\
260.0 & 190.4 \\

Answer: 335.0 mm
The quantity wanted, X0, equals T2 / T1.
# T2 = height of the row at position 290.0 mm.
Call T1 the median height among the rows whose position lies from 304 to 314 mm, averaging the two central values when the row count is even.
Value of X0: 1.26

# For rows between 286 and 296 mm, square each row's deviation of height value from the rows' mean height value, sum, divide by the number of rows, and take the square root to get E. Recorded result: 3.6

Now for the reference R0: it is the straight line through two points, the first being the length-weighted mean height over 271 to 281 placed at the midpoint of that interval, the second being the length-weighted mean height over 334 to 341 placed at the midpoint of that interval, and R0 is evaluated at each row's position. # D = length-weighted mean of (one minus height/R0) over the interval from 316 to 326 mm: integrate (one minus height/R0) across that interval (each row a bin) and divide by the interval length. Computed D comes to 0.49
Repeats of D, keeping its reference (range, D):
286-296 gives 0.02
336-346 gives -0.01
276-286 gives 0.03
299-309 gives 0.13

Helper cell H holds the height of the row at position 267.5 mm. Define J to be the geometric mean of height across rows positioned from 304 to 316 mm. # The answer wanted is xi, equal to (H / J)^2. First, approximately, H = 177.8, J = 122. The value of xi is 2.1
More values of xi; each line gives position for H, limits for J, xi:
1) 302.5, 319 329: 2.4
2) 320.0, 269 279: 0.3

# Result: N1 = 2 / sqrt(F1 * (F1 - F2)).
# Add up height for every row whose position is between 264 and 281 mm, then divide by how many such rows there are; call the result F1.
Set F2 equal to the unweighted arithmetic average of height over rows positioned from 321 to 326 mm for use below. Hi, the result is 0.020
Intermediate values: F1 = 170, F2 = 110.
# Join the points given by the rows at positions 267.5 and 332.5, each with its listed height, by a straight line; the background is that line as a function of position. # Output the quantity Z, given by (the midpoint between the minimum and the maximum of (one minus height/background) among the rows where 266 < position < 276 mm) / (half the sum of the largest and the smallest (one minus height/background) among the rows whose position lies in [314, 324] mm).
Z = 0.1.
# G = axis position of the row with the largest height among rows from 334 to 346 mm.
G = 340.0 mm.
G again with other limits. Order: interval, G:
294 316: 295.0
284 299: 295.0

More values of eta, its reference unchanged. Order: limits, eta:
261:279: 265.0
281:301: 282.5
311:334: 317.5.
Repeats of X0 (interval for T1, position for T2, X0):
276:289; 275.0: 1.02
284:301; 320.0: 0.52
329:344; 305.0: 0.83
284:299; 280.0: 0.96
